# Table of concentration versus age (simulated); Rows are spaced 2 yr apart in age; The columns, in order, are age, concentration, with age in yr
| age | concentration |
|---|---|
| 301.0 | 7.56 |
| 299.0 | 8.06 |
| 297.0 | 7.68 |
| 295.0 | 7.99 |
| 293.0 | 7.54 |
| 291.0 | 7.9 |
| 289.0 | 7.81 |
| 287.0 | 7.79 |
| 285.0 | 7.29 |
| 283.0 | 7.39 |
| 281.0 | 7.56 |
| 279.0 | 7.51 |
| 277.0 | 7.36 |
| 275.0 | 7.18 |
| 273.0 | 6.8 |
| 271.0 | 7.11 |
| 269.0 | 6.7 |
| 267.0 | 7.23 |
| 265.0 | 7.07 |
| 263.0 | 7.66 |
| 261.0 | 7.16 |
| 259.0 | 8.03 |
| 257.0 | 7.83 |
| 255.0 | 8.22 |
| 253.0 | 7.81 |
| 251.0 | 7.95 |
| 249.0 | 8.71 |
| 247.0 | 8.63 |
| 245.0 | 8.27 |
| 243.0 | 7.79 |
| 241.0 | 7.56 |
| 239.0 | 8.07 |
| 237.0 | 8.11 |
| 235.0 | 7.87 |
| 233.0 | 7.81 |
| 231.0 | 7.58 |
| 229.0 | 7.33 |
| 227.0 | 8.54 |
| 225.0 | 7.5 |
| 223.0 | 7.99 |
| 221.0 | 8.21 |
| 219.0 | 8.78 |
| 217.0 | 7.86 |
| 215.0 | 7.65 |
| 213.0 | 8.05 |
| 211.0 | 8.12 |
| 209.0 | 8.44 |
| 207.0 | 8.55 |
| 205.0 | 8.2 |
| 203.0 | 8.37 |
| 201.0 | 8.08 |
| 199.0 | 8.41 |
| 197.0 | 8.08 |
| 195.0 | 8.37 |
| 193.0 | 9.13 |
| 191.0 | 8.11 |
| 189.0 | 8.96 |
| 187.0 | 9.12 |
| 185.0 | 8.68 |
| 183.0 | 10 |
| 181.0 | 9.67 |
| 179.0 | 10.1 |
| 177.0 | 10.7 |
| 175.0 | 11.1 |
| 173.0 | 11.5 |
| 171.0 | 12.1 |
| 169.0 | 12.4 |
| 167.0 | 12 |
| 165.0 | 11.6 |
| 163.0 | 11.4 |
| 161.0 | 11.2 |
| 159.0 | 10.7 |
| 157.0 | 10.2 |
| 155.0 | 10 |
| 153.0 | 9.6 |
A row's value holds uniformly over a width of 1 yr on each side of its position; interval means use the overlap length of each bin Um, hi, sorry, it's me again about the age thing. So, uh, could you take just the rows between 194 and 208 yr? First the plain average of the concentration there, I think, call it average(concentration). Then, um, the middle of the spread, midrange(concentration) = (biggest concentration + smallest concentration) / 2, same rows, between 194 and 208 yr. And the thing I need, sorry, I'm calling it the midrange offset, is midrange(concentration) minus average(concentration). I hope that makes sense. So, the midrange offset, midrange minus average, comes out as 0.021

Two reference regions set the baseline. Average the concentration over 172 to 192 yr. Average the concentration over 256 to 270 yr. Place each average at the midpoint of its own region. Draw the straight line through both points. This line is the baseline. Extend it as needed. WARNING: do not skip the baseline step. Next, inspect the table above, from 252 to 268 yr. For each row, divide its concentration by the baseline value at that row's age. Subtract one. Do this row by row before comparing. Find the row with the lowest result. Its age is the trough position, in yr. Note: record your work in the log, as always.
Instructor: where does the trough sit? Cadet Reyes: 261.0 yr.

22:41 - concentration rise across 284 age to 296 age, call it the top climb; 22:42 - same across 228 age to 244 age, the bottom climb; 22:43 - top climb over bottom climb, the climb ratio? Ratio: 1.5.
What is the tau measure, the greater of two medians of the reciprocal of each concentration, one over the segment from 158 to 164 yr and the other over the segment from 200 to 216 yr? 0.123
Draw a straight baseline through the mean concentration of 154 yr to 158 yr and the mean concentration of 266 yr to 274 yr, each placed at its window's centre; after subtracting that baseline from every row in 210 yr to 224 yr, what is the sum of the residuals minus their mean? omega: -2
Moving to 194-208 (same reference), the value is -3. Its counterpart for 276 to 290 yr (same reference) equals 6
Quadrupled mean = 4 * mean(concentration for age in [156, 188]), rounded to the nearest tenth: 43.1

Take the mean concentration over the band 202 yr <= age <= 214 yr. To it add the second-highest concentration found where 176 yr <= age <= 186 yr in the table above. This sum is 18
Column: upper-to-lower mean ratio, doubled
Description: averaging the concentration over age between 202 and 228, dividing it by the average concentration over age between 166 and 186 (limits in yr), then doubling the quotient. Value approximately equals 1.51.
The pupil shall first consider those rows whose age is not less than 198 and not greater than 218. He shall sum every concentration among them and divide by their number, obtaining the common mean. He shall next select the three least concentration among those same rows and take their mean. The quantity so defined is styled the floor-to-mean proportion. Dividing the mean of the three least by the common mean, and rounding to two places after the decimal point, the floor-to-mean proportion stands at 0.96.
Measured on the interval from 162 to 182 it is 0.90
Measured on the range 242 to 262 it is 0.94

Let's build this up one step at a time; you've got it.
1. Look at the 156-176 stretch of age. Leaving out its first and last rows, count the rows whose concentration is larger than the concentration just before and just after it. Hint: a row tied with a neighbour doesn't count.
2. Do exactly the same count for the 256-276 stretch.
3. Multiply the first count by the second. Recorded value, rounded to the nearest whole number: 4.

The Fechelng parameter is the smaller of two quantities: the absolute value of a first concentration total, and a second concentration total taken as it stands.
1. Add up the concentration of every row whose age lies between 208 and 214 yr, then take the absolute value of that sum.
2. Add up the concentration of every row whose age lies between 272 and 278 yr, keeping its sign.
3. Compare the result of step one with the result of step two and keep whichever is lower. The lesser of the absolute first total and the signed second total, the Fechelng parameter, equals 21.3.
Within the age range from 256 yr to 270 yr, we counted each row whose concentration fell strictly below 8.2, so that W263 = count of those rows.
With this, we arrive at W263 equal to 7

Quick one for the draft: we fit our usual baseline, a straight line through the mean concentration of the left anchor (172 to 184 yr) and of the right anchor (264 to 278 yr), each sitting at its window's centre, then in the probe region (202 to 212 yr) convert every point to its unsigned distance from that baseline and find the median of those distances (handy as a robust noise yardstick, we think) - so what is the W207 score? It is 1.2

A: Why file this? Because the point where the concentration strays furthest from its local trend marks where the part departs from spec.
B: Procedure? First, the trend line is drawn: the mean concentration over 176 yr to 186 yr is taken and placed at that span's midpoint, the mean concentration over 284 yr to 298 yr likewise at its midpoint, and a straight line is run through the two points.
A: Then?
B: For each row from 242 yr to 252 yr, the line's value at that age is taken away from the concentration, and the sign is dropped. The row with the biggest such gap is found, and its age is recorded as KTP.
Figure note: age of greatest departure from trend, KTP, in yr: 243.0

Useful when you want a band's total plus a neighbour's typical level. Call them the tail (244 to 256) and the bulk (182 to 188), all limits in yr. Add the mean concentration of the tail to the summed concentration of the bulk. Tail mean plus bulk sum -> 36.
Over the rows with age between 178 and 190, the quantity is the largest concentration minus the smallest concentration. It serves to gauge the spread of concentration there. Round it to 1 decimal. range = 1.4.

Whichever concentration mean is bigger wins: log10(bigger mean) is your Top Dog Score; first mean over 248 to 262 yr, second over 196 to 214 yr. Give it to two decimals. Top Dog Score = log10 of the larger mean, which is 0.92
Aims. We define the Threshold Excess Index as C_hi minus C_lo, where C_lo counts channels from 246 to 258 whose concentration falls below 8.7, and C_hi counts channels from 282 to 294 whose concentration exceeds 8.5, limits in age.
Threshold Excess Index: -5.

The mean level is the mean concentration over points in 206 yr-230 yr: 8.1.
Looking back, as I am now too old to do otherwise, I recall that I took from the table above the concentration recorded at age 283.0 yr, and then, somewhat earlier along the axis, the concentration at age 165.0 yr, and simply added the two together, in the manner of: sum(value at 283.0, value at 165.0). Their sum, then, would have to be 18.99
